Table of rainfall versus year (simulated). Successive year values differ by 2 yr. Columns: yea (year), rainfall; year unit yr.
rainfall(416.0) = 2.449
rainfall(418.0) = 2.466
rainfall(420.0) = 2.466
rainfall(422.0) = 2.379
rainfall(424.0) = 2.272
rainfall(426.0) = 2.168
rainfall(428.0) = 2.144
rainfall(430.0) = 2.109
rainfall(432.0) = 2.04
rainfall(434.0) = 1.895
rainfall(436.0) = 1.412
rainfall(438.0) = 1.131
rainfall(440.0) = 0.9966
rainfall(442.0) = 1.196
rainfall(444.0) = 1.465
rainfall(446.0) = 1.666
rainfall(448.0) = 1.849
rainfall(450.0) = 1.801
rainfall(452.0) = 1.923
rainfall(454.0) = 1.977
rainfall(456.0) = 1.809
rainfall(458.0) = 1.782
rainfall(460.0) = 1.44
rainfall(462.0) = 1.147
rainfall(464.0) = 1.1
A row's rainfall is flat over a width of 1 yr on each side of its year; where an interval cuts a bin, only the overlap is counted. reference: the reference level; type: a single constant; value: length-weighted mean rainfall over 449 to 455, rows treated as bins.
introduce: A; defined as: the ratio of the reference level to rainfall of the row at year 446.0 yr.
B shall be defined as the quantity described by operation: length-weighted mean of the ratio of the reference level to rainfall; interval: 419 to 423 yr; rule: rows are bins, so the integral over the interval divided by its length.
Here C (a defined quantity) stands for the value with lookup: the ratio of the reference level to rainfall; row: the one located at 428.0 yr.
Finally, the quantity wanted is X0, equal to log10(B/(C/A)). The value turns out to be 0.00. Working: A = 1.1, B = 0.78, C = 0.9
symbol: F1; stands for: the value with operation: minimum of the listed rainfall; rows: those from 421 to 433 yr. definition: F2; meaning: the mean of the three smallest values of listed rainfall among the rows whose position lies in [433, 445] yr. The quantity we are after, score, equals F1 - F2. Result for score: 0.93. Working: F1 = 2.04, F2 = 1.1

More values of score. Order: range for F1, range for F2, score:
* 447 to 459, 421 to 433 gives -0.32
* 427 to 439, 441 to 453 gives -0.31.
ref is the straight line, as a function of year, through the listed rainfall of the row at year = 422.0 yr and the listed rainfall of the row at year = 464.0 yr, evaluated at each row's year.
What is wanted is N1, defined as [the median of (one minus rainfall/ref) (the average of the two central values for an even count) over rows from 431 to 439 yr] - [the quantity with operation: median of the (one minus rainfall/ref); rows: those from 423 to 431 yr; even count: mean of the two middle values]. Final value 0.15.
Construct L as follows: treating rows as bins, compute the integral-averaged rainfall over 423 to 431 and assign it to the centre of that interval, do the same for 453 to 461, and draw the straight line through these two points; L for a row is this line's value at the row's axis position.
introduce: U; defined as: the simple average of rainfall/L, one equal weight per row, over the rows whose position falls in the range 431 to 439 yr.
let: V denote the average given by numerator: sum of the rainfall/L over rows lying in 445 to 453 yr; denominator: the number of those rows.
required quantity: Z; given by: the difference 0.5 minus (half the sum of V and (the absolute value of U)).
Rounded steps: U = 0.78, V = 0.972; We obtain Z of -0.378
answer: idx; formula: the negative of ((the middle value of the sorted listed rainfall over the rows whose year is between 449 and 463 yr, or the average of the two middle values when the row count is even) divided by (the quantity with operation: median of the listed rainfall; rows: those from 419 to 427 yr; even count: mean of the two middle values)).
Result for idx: -0.77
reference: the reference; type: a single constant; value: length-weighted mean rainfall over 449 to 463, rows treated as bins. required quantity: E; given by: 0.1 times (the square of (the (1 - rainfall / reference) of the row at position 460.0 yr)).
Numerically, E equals 0.002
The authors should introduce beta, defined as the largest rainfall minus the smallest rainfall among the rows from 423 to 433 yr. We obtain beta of 0.23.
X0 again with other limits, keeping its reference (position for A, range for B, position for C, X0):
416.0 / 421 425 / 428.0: -0.15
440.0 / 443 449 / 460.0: 0.22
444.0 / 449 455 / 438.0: -0.11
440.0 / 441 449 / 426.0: 0.44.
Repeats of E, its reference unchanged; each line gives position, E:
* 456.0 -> 0.000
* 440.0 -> 0.017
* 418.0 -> 0.021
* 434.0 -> 0.001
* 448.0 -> 0.001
